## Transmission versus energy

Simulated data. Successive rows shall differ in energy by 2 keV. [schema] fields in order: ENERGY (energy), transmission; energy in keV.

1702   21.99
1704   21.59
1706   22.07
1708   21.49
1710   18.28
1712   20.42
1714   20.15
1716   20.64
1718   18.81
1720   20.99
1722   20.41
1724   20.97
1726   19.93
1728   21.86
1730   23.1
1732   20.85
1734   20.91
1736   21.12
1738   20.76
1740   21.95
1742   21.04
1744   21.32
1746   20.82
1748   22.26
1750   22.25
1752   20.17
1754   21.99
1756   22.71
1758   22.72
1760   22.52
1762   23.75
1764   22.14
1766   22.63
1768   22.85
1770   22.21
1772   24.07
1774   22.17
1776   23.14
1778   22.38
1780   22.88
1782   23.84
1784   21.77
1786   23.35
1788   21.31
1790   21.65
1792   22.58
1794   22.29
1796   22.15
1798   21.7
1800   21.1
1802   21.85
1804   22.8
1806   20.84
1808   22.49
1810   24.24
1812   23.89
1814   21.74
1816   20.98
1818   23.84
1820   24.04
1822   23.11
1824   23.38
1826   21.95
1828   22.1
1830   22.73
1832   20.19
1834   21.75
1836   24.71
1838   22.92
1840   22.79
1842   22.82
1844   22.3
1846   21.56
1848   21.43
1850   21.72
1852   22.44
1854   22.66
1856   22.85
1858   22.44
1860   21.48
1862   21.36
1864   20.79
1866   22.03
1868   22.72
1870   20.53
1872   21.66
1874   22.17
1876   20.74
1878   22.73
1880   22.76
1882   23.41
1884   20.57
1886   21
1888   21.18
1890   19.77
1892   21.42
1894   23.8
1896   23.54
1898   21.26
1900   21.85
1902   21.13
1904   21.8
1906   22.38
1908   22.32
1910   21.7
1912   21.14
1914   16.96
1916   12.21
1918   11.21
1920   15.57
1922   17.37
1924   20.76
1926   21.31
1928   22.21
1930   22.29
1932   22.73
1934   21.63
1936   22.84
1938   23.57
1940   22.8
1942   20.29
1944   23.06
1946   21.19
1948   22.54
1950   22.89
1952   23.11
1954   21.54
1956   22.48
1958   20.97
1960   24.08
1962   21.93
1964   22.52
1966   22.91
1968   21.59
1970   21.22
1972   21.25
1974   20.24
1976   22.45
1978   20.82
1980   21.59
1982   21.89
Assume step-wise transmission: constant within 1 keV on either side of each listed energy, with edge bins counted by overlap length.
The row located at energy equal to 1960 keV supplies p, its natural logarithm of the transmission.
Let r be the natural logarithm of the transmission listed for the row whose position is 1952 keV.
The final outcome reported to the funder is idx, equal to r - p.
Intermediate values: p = 3.18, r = 3.14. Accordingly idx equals -0.041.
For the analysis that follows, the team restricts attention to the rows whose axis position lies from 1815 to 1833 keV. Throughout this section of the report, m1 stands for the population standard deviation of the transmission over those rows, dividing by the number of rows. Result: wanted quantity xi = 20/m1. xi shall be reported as 16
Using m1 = 1.2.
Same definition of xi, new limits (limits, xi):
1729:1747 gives 28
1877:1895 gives 15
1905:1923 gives 5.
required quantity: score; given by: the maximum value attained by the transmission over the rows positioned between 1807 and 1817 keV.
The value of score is 24.24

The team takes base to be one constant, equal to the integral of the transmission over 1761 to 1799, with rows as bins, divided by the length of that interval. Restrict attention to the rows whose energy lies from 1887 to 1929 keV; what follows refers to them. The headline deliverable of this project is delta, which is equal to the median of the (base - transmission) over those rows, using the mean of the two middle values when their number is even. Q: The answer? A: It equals 1.3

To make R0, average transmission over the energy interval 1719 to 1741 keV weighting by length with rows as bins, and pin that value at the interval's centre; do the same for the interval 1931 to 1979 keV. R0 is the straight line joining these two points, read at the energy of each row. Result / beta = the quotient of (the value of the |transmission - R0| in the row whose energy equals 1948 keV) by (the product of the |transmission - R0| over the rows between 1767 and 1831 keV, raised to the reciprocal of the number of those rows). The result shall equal 0.5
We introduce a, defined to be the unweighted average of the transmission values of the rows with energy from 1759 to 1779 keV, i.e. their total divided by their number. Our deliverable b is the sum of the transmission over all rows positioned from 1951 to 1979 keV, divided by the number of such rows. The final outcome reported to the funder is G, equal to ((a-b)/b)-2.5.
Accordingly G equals -2.46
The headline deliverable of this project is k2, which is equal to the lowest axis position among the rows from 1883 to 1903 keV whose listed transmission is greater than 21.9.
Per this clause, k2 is 1894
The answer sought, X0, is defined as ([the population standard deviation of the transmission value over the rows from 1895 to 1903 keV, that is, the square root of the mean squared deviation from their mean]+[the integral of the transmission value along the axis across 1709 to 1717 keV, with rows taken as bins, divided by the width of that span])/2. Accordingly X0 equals 10.42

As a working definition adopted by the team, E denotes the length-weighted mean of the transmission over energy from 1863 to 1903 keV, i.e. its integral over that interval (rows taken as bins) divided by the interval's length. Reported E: 21.75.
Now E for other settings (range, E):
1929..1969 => 22.35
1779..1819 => 22.36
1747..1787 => 22.59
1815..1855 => 22.47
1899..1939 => 20.15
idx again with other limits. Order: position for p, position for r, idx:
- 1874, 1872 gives -0.023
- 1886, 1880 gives 0.080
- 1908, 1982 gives -0.019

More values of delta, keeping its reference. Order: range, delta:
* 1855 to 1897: 0.9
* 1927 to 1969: 0.1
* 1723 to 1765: 0.7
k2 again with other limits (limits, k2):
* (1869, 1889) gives 1874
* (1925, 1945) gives 1928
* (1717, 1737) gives 1730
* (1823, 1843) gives 1824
